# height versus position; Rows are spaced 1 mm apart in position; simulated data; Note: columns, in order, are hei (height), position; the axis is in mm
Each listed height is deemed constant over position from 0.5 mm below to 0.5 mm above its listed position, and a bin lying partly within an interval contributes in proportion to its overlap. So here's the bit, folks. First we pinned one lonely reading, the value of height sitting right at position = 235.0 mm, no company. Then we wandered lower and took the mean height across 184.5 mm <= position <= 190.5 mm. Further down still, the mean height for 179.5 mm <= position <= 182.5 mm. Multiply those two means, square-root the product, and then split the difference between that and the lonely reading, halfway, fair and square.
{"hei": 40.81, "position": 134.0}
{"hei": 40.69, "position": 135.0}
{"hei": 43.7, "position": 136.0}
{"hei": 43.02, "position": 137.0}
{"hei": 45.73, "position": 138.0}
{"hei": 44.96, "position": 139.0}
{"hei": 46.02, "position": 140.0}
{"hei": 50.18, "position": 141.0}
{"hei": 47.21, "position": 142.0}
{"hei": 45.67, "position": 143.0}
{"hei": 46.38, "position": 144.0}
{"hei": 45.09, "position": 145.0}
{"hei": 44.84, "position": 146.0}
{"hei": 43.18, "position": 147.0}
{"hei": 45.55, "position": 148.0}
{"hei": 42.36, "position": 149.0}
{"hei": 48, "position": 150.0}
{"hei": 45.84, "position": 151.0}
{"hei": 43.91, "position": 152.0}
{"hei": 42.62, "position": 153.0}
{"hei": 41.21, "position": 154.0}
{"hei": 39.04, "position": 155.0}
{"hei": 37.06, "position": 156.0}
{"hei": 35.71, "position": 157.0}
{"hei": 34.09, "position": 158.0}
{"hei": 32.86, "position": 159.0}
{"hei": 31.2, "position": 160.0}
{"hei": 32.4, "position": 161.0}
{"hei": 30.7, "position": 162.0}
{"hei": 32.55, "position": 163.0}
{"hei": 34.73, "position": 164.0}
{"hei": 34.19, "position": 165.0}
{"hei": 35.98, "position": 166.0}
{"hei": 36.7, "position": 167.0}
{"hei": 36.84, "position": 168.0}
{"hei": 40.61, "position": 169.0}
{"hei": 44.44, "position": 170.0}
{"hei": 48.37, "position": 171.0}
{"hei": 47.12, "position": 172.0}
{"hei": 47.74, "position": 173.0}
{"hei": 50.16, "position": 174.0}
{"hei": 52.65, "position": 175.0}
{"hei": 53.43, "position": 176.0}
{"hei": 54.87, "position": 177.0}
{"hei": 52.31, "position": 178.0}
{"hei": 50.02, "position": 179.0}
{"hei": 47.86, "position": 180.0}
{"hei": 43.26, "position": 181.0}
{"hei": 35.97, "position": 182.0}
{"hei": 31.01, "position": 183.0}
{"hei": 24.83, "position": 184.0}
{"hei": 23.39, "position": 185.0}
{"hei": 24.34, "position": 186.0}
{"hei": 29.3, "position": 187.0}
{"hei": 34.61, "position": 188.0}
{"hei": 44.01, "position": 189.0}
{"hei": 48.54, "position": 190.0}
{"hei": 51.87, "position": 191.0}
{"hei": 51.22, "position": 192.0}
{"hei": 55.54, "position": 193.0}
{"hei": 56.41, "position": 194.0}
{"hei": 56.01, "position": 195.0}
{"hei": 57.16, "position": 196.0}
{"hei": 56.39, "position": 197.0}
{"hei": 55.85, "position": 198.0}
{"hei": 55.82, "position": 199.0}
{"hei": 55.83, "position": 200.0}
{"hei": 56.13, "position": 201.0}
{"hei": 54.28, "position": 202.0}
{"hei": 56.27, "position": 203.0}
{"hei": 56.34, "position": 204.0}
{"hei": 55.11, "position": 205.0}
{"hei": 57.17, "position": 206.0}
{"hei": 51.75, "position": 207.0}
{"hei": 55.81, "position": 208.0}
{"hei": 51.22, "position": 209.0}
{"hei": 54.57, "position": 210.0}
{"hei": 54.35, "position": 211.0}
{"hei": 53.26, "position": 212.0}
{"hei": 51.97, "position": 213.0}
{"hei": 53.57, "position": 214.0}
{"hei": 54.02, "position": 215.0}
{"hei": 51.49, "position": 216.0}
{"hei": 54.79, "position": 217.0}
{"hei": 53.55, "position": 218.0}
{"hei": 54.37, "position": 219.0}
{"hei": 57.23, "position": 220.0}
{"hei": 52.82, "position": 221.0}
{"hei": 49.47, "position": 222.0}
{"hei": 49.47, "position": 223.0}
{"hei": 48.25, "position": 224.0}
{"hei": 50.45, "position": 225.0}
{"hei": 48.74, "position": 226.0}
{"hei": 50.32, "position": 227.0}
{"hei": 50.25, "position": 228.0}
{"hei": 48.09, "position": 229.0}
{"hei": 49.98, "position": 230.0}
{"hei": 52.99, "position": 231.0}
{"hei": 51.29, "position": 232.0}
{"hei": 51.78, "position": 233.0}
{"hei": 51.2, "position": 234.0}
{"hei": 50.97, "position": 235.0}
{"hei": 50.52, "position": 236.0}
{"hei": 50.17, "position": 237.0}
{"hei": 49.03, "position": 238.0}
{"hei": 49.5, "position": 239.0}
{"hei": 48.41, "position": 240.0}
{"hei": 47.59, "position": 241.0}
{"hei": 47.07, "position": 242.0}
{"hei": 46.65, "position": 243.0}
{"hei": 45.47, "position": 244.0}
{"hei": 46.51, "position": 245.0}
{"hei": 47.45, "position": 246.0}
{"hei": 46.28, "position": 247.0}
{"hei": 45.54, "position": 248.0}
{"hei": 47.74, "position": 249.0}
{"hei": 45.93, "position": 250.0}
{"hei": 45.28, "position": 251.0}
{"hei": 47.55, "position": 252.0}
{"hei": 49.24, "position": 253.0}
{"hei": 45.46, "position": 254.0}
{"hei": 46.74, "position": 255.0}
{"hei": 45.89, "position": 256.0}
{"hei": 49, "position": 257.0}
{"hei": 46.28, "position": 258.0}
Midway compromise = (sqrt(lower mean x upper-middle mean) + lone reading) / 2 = 44.5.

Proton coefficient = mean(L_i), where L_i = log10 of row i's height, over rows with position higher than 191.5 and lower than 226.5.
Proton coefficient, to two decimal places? 1.73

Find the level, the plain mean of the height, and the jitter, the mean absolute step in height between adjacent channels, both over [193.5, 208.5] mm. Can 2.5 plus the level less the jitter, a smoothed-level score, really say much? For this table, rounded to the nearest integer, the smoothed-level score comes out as 57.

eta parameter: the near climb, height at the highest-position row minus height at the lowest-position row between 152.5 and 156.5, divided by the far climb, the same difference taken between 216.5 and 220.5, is -2.3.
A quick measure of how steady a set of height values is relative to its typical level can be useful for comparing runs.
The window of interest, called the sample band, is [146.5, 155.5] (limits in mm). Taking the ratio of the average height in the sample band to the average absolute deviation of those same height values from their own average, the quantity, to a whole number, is 21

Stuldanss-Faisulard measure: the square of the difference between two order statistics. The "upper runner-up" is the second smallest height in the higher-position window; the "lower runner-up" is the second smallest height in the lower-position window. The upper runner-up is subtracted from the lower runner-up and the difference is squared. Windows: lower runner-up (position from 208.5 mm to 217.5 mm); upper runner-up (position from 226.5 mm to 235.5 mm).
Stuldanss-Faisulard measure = 2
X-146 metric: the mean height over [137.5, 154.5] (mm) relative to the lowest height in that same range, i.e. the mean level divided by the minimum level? 1.10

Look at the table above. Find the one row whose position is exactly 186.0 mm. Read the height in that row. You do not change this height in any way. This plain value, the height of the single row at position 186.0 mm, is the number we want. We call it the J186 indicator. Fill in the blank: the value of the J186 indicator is 24.34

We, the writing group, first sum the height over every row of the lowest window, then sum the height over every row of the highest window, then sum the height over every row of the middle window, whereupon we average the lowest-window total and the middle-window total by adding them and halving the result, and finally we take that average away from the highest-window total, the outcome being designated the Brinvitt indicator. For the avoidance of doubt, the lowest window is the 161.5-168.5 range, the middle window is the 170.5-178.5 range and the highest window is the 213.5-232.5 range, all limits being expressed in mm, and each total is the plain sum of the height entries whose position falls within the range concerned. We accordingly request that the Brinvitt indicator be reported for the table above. 657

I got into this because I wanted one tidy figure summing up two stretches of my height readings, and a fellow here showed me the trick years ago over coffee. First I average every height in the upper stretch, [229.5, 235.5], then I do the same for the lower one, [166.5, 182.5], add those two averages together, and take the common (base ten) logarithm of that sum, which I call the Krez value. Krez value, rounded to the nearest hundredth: 1.99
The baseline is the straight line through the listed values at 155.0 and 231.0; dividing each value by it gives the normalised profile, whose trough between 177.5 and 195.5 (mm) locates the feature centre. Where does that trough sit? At 185.0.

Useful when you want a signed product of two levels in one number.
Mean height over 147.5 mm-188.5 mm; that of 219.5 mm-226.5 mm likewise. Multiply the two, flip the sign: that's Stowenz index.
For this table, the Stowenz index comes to -2024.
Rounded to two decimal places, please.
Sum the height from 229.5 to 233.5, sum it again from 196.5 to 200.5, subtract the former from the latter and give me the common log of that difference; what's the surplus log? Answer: 1.25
